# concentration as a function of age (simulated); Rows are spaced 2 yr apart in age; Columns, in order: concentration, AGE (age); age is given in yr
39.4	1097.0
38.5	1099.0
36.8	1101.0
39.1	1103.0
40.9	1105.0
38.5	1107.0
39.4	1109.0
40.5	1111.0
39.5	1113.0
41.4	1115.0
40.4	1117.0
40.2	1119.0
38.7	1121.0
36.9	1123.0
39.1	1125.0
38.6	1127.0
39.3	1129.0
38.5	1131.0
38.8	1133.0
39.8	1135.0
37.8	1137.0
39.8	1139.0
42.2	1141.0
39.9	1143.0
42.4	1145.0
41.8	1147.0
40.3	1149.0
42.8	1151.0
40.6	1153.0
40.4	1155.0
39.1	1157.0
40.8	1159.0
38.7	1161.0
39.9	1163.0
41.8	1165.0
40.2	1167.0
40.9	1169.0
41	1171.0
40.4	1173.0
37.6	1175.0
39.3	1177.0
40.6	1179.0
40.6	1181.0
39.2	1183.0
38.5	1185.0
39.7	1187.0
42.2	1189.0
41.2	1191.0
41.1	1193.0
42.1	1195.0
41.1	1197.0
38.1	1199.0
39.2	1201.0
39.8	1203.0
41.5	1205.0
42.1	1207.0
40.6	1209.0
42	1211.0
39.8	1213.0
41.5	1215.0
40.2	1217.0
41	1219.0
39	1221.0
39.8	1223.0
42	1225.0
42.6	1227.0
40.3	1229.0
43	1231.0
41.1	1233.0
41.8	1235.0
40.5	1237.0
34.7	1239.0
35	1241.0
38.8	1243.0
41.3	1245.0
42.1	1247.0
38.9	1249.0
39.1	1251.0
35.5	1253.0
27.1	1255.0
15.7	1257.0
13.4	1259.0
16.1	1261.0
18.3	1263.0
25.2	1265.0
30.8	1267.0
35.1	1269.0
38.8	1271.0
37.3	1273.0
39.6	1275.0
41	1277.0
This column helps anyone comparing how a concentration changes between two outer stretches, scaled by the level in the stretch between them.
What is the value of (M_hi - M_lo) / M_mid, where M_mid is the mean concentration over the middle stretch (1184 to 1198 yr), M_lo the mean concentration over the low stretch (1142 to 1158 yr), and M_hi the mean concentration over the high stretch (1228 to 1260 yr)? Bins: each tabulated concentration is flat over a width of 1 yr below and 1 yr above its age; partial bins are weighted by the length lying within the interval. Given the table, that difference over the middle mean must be -0.13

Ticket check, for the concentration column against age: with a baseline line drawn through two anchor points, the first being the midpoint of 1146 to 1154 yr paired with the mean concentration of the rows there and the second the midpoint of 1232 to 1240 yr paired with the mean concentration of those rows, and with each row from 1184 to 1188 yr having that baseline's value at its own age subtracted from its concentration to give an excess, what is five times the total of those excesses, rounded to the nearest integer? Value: -15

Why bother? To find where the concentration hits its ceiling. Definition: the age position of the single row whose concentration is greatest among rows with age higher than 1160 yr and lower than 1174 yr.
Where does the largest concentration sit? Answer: 1165.0 yr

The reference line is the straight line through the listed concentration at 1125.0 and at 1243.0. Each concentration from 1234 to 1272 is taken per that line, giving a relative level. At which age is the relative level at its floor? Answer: 1259.0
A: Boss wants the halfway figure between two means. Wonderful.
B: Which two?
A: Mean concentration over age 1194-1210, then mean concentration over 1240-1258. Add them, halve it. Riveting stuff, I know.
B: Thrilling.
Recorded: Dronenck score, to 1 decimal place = 37.7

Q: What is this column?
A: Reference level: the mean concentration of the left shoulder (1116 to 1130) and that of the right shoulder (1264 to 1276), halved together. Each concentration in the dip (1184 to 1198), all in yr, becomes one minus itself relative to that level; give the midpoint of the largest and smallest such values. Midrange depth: -0.10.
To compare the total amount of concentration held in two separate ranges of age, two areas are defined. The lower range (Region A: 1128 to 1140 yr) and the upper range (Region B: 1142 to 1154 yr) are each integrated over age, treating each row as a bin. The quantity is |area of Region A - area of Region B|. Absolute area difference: 28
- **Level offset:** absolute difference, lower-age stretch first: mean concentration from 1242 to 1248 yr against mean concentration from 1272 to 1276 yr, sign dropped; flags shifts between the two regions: 2.3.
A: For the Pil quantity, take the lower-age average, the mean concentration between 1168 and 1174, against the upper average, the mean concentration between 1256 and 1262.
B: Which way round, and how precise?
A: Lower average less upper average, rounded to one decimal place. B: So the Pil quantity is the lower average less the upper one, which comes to 25.7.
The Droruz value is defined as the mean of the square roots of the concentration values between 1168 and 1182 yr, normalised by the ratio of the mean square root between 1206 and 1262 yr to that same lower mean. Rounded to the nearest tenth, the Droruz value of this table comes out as 6.6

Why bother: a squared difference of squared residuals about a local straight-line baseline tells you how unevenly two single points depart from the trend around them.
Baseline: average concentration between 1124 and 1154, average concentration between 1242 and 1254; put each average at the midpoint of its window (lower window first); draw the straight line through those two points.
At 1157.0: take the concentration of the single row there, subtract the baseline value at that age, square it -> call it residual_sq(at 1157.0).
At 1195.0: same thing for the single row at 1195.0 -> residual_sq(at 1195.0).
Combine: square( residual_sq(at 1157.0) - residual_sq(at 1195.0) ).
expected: 26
